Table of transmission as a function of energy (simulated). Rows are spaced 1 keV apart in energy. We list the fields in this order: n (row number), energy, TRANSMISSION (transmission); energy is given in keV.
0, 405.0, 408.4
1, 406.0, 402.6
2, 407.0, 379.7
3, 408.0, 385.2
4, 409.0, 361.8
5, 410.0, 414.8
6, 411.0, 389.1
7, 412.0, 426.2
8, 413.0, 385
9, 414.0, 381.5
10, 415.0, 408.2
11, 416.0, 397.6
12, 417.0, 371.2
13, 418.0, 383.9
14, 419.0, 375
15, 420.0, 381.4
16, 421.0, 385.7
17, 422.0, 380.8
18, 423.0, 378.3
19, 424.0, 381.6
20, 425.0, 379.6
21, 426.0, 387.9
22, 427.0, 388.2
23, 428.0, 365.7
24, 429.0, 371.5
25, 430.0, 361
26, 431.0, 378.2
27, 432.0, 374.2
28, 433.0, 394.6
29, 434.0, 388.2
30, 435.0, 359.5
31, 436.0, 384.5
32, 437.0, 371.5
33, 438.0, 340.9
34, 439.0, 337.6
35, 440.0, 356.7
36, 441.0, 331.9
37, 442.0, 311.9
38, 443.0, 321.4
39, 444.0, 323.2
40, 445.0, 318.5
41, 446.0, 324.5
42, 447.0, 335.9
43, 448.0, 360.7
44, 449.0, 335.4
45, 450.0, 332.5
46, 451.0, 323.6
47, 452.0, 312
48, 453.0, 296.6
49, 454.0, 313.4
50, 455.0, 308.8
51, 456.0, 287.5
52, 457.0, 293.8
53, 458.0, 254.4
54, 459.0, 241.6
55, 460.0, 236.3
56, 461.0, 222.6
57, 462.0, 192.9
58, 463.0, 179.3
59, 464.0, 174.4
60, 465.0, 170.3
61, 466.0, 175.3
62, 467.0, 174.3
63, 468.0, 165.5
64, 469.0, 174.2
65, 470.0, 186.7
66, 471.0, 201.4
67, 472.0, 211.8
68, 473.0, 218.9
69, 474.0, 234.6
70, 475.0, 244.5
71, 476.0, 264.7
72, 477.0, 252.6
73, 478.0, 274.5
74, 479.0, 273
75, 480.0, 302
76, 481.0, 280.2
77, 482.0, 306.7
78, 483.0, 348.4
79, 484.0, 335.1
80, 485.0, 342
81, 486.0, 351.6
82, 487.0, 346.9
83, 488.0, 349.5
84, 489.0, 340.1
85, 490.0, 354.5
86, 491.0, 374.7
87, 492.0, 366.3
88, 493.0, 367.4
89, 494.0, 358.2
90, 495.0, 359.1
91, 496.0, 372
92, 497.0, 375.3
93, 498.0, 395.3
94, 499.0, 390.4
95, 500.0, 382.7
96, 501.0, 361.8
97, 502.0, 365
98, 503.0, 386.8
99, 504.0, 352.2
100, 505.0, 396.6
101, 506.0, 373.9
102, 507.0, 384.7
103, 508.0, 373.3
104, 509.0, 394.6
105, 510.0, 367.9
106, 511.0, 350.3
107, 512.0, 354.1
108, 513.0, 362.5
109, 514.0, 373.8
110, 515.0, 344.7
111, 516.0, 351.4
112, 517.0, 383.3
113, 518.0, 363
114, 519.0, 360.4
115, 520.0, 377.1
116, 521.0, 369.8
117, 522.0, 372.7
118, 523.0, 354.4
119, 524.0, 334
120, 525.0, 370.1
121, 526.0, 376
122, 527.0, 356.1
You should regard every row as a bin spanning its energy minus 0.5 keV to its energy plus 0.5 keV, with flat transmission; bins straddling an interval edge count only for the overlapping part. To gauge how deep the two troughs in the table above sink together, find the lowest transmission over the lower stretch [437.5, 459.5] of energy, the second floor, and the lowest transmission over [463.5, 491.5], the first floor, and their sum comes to 407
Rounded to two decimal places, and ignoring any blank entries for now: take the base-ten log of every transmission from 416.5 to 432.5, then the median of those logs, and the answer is 2.58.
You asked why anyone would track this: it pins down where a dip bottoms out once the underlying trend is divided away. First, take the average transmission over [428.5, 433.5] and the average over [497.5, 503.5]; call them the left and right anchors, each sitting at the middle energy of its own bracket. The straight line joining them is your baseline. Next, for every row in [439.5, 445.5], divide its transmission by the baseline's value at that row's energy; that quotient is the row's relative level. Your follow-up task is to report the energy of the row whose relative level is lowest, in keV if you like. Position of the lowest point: 442.0 keV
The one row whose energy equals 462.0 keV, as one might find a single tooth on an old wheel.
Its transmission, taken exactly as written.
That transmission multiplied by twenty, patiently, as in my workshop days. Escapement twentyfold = 3858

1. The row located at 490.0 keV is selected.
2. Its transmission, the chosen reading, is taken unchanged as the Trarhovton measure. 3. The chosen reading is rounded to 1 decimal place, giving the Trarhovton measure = 354.5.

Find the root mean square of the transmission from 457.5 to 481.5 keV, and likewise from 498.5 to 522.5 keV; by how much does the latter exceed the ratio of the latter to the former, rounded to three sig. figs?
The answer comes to 369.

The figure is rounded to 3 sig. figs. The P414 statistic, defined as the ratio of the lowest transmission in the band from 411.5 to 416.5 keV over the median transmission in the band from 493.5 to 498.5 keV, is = 1.03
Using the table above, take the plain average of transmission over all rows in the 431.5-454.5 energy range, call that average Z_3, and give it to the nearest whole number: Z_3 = 341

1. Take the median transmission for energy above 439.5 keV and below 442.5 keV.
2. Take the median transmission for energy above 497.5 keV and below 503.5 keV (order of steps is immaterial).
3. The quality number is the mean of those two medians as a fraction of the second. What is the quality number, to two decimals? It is 0.93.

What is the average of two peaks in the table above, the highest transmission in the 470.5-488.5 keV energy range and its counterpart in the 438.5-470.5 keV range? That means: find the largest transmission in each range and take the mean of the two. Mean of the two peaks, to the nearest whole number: 356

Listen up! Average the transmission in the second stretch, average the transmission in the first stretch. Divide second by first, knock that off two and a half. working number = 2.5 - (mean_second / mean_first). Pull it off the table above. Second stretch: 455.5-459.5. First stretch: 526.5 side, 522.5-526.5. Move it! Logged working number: 1.75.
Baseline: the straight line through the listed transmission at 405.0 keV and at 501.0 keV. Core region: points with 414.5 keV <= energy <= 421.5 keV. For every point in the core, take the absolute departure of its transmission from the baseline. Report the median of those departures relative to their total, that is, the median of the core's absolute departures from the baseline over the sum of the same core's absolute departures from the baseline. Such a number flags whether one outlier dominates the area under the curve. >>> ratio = 0.150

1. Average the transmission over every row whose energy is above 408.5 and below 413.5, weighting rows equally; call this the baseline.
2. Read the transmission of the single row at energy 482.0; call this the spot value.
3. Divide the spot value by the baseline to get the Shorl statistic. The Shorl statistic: 0.78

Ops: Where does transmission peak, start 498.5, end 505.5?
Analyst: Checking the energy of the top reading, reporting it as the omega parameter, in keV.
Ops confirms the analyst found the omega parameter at 505.0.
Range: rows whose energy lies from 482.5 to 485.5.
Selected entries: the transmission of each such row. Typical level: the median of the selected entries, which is 342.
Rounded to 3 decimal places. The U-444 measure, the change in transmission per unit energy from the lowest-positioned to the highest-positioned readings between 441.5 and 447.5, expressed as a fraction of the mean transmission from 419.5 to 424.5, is 0.013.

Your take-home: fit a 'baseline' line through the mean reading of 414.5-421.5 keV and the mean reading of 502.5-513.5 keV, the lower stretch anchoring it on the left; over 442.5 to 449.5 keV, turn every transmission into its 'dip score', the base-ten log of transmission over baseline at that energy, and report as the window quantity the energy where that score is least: 445.0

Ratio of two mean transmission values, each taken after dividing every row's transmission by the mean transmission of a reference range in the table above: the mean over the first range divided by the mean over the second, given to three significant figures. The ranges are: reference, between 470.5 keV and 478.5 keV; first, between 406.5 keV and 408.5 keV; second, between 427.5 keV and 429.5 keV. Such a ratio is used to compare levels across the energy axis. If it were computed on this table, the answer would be 1.04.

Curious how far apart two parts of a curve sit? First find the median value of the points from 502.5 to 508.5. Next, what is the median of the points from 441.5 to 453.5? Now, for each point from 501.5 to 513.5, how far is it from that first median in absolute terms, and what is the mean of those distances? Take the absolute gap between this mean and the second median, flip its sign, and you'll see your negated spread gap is -308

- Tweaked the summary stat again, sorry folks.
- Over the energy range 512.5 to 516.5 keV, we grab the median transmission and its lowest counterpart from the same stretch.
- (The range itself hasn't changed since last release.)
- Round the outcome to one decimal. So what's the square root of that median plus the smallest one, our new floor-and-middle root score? 26.5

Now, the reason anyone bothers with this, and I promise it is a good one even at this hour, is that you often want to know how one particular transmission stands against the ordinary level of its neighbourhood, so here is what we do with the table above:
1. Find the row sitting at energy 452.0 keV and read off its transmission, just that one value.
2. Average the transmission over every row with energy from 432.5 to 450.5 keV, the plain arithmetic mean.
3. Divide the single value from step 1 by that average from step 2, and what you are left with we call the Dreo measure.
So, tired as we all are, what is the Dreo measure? 0.90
